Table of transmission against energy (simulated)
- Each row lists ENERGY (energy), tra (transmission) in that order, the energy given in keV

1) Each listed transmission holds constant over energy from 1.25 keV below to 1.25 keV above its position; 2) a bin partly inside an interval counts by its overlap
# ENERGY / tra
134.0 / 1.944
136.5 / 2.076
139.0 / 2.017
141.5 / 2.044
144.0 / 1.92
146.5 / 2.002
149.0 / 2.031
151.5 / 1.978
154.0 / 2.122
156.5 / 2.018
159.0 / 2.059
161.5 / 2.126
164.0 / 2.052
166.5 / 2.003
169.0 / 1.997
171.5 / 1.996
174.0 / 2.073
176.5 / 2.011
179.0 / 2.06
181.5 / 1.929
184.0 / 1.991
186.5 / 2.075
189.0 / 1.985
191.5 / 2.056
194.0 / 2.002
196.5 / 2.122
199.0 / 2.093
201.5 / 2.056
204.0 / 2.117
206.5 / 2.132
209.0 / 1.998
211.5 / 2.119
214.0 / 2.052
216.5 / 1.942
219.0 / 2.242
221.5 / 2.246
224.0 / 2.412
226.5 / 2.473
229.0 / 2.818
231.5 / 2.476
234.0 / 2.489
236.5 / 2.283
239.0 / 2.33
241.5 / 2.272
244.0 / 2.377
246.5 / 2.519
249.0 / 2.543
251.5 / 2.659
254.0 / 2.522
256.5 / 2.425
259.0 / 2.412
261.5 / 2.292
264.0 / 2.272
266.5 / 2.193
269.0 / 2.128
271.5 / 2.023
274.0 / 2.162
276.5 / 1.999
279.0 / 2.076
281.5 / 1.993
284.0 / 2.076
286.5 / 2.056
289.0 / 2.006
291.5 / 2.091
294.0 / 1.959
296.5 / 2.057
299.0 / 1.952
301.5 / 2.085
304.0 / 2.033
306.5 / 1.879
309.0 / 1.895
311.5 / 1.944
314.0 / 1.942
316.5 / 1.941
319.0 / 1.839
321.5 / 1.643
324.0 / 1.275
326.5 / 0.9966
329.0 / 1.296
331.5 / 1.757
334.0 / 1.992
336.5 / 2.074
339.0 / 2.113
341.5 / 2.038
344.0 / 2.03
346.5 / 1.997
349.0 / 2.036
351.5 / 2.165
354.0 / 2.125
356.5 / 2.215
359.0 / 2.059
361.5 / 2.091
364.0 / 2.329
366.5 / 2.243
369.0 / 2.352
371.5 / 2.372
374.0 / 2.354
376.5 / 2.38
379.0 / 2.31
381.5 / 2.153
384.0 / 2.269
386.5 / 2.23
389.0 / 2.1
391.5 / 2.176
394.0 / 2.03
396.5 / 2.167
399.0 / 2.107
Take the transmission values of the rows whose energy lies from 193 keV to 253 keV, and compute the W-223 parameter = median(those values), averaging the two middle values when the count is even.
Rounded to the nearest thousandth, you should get 2.259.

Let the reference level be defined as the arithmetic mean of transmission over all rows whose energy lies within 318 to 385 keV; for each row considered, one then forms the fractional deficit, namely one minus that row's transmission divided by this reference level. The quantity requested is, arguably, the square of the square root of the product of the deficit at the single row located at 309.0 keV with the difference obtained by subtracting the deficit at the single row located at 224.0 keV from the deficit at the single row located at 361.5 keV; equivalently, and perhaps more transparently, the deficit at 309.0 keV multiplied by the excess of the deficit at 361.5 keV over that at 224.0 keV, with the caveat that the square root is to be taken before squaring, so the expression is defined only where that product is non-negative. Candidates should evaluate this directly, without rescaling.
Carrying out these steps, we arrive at 0.010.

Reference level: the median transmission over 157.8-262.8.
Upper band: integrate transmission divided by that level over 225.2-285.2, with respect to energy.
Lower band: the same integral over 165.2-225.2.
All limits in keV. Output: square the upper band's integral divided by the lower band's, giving 1.26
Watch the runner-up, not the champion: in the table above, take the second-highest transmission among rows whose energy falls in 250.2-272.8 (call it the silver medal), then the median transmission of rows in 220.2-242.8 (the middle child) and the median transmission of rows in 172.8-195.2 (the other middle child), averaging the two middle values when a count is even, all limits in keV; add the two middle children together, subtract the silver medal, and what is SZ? 1.90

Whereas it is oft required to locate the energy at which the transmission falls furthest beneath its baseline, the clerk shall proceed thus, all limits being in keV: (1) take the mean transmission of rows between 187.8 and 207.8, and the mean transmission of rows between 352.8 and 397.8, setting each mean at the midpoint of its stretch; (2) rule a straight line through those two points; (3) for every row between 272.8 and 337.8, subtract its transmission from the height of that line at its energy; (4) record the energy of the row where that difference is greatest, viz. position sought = 326.5 keV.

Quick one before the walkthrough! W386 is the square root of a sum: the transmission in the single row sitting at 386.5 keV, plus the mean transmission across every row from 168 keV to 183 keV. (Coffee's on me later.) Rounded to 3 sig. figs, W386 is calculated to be 2.06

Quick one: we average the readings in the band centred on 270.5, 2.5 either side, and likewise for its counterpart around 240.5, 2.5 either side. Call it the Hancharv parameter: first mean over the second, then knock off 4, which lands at -3.10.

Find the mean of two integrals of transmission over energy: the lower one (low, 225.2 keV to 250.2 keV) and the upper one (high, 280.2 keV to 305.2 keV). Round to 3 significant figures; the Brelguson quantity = 56.1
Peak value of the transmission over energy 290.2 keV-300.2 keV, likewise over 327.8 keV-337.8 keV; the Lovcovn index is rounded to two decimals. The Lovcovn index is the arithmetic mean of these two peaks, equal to 2.08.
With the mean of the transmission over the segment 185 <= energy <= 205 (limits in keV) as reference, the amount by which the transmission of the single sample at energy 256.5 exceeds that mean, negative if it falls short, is 0.4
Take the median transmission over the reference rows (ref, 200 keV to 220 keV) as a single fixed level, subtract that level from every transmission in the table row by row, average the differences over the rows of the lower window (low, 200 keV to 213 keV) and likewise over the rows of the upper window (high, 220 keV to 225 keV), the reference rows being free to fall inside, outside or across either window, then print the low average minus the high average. -0.24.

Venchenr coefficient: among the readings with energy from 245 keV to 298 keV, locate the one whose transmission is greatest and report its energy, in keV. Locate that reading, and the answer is 251.5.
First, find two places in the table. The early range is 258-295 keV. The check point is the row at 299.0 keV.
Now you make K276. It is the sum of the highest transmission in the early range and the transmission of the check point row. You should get 4.36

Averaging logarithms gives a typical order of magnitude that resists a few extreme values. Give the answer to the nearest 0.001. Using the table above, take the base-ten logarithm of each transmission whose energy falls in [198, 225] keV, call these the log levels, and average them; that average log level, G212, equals 0.327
